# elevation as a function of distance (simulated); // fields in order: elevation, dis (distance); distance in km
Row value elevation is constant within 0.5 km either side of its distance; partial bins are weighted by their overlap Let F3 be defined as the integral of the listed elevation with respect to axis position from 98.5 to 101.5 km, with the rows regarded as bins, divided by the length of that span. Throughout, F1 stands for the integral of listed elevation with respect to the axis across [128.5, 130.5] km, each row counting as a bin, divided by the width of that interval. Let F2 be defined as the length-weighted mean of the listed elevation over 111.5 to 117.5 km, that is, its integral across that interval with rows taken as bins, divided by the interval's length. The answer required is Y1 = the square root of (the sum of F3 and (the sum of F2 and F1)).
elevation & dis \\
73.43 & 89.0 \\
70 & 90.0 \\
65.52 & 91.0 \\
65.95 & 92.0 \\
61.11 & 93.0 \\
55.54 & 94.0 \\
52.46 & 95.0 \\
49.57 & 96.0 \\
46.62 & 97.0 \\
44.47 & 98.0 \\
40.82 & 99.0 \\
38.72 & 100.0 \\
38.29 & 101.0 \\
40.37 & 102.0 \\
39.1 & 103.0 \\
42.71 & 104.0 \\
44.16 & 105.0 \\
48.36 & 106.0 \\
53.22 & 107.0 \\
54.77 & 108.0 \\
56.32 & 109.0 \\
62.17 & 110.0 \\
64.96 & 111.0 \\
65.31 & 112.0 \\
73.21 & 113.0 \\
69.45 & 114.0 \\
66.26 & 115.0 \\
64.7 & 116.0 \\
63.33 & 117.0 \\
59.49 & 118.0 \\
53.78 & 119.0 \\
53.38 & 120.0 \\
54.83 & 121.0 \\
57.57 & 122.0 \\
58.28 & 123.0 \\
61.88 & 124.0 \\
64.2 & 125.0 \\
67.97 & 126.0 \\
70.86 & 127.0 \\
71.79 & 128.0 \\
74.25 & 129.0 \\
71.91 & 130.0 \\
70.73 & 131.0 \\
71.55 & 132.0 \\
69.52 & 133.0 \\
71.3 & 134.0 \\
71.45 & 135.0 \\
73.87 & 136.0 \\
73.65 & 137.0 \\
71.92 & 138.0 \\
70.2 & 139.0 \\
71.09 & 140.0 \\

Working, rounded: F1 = 73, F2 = 67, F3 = 39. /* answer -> 13.4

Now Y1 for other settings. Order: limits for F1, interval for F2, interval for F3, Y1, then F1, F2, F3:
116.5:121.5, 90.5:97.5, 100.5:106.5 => 12.5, 57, 57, 42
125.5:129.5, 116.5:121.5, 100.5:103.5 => 12.9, 71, 57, 39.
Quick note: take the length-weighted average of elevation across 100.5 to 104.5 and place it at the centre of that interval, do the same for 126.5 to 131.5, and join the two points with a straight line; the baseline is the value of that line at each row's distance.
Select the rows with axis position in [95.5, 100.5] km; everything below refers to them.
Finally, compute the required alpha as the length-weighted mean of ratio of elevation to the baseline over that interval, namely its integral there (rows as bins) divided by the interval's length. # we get 1.28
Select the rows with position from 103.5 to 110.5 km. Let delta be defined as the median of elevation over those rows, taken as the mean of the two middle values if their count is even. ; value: 53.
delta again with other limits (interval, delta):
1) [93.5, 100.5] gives 47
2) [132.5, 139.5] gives 71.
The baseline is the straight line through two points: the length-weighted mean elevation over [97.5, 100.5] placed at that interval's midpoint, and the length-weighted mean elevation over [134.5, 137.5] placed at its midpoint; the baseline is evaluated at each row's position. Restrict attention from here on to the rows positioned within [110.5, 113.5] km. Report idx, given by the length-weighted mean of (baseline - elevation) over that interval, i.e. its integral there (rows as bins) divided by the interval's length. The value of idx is -15.4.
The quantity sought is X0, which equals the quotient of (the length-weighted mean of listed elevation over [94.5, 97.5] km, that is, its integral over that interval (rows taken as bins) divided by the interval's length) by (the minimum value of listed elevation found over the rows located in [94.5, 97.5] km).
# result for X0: 1.06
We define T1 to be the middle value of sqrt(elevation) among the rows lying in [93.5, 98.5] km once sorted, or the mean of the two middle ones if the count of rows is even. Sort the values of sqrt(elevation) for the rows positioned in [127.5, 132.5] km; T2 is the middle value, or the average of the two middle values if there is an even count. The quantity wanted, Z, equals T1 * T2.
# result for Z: 60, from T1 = 7.0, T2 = 8.5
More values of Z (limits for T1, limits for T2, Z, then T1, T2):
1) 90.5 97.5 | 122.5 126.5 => 59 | 7.5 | 7.9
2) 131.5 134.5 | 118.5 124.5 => 63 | 8.4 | 7.5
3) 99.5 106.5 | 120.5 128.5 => 50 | 6.4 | 7.9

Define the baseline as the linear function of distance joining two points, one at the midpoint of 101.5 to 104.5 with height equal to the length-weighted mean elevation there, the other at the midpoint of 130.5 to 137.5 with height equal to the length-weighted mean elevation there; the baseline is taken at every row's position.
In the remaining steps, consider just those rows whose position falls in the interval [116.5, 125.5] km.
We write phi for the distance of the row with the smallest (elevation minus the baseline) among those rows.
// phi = 120.0 km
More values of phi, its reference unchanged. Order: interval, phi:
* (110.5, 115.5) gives 115.0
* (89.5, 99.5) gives 99.0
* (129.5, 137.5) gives 135.0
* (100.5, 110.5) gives 103.0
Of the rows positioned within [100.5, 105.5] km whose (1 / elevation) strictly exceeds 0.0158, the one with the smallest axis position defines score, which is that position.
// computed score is 101.0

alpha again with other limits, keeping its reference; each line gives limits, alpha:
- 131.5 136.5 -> 0.92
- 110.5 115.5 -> 1.29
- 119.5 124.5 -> 0.90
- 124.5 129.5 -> 1.00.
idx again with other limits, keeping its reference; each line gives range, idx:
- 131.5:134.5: -0.4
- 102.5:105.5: 3.6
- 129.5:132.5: -2.7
